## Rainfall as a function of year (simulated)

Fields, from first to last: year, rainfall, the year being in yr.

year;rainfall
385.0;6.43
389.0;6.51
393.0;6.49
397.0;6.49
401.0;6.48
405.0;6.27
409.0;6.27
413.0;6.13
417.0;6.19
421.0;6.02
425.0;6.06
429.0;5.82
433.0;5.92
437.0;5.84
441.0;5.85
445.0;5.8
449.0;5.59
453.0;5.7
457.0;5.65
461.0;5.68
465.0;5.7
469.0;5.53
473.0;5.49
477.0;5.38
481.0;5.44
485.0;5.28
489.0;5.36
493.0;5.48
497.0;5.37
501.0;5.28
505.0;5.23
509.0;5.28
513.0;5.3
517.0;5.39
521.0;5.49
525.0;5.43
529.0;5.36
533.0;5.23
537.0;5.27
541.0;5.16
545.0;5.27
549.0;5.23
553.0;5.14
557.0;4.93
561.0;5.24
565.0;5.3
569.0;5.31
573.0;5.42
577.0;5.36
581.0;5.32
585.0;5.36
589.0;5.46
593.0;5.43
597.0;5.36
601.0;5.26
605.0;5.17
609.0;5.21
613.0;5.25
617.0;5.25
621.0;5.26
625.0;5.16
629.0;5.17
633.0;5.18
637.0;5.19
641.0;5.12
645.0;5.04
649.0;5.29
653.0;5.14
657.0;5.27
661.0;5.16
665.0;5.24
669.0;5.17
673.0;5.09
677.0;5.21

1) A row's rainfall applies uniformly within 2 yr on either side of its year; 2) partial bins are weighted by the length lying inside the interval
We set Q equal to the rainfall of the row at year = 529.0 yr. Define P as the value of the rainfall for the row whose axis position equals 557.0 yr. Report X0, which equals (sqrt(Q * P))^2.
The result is 26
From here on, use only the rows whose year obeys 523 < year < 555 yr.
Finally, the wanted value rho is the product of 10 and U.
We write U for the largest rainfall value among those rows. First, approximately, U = 5.43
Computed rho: 54.3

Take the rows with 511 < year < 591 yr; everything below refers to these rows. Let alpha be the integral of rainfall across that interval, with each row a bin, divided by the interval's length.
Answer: 5.3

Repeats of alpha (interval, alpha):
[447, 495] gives 5.5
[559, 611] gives 5.3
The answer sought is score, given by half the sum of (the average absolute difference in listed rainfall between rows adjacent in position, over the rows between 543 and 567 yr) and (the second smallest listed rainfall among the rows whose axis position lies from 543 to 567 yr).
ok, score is 2.64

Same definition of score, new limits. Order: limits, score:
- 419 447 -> 2.95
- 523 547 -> 2.66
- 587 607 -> 2.67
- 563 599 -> 2.68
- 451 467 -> 2.86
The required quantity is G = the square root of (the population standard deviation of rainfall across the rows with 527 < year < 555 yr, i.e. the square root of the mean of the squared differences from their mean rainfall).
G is 0.262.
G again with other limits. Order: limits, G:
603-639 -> 0.193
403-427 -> 0.310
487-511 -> 0.286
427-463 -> 0.322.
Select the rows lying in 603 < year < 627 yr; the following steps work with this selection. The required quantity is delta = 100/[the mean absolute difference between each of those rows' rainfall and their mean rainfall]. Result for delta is 2727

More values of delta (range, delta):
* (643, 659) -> 1053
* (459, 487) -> 854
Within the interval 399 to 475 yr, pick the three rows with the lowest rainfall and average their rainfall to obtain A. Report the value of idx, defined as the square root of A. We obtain 2.35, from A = 5.5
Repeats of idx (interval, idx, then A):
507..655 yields 2.24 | 5.0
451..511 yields 2.29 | 5.3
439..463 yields 2.37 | 5.6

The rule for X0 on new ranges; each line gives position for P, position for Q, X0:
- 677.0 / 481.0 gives 28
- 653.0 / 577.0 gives 28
